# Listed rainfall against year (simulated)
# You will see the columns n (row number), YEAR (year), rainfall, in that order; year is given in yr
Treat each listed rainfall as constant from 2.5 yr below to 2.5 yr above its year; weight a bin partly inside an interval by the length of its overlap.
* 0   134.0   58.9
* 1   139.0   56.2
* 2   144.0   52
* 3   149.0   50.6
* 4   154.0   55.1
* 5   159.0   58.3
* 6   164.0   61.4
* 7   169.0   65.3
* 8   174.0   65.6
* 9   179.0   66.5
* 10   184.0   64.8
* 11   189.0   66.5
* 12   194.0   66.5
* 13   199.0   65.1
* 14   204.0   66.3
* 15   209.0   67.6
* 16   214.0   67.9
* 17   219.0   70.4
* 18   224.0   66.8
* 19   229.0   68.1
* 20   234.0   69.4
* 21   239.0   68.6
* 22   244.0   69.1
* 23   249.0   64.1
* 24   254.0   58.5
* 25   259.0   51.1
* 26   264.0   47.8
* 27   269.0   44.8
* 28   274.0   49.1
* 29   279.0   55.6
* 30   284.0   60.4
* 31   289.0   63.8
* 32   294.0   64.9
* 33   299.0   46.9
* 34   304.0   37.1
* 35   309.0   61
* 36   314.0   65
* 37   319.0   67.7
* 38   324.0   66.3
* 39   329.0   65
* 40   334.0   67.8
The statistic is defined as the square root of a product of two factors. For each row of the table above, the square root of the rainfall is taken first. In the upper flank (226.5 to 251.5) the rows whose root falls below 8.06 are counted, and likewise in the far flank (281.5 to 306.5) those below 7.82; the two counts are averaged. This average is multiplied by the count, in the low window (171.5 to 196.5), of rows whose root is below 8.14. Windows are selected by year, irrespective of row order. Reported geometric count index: 2.0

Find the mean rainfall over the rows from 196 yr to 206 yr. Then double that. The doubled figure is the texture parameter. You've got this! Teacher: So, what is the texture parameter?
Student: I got 131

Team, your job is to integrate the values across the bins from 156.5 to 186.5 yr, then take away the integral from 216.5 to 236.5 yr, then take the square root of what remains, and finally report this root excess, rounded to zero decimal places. 23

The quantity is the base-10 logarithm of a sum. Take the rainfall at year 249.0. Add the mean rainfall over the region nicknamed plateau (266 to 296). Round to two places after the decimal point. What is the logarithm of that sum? 2.08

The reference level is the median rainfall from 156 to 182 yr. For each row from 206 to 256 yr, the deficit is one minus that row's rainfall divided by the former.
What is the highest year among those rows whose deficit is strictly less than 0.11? 254.0 yr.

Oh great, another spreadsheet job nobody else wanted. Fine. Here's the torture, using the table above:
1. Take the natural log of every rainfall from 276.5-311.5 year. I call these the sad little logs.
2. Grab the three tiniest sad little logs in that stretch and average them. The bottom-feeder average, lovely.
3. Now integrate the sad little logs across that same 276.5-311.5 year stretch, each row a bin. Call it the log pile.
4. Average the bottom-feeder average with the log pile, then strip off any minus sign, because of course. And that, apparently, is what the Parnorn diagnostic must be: 72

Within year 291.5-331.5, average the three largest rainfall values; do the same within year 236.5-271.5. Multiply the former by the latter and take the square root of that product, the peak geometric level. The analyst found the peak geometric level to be 66.8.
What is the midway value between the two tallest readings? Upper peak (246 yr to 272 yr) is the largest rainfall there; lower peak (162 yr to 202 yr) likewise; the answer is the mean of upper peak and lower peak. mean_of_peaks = 65.3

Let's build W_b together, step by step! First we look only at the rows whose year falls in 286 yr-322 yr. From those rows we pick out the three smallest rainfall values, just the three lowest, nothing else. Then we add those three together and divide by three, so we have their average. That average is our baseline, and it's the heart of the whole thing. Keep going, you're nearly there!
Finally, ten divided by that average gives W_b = 0.21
